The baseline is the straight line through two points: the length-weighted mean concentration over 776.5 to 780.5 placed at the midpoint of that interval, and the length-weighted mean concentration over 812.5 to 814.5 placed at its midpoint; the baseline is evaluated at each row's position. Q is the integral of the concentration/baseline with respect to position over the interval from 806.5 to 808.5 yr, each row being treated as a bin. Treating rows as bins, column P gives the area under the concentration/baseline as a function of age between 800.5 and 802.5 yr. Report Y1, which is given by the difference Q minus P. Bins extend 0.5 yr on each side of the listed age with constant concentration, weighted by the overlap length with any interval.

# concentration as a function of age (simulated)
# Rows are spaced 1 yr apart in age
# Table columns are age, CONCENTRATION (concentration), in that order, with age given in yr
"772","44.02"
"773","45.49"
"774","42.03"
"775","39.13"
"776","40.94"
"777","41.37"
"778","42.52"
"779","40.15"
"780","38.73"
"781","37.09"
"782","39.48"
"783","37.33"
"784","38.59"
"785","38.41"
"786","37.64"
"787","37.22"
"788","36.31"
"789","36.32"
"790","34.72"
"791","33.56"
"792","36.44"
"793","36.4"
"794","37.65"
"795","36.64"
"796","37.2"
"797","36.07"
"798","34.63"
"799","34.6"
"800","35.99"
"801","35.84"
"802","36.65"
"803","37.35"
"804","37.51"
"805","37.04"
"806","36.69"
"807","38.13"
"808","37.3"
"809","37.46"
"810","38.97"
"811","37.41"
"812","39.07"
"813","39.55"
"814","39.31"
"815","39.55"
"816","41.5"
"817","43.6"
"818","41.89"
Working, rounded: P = 1.82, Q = 1.90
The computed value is 0.08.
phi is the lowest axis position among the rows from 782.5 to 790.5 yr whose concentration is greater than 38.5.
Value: 784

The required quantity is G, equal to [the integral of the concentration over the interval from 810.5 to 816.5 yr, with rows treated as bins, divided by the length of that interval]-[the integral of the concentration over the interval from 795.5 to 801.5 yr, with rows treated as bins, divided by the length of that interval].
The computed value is 3.7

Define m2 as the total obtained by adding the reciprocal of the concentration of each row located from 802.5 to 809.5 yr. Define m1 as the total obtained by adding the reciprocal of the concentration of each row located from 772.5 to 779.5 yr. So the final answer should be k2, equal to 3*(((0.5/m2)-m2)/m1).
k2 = 44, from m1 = 0.168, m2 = 0.187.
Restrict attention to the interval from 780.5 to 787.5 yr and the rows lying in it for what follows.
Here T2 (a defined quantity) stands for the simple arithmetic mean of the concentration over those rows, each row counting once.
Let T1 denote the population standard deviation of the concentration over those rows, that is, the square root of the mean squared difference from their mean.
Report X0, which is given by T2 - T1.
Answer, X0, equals 37.1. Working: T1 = 0.8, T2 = 38.0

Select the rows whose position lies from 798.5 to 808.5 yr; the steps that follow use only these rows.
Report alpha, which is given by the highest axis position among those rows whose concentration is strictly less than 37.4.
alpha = 808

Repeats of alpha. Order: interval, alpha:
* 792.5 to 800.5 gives 800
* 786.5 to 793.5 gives 793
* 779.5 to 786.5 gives 783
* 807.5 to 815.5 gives 808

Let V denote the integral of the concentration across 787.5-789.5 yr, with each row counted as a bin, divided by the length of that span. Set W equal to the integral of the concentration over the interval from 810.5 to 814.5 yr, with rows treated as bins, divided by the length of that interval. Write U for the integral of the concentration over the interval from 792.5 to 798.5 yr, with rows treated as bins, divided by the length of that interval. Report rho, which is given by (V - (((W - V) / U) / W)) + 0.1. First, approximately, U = 36.4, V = 36.3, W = 38.8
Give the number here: 36.4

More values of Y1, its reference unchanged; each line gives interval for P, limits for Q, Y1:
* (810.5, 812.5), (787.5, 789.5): -0.14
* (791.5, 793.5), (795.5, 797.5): 0.02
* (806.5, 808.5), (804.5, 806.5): -0.05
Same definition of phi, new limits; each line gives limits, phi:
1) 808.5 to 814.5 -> 810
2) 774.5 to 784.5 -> 775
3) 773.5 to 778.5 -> 774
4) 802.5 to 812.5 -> 810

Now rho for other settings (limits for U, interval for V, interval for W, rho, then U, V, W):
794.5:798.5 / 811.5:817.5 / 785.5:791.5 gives 40.5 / 36.1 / 40.4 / 36.0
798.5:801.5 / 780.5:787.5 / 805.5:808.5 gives 38.1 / 35.5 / 38.0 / 37.4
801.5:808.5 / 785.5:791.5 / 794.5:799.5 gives 36.1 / 37.2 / 36.0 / 35.8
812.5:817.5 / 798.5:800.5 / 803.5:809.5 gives 35.4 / 40.7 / 35.3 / 37.4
